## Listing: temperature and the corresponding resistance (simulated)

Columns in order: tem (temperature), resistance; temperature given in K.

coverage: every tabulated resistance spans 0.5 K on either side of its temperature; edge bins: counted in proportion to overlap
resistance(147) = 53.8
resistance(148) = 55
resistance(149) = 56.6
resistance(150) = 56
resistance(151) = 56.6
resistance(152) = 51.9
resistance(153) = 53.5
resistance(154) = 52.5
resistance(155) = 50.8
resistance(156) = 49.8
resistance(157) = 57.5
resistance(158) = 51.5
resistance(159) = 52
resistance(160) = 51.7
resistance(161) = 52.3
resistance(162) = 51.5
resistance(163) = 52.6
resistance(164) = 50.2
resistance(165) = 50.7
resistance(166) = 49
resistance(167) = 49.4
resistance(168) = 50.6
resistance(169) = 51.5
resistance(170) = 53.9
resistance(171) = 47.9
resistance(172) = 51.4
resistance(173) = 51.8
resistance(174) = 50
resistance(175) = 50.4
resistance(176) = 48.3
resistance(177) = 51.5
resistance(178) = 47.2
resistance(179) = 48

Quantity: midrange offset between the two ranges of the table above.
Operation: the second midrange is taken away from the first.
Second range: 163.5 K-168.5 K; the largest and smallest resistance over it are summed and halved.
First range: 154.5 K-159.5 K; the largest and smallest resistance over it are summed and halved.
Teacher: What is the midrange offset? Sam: 3.8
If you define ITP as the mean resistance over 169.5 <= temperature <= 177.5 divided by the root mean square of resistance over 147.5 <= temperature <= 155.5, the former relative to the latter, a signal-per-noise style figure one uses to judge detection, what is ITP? 0.94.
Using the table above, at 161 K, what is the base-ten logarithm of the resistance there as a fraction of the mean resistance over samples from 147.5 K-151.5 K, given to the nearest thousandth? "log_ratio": -0.030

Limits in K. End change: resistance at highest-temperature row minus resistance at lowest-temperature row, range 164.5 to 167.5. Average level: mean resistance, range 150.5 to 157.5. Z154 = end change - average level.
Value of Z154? -54.5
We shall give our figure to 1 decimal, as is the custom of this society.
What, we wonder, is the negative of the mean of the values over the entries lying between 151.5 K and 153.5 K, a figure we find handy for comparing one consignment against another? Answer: -52.7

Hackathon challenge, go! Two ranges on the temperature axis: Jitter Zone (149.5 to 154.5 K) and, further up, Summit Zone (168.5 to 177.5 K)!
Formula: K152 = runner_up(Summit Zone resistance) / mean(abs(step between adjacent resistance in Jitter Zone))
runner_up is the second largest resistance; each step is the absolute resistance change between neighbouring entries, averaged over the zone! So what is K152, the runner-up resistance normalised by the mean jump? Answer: 26.2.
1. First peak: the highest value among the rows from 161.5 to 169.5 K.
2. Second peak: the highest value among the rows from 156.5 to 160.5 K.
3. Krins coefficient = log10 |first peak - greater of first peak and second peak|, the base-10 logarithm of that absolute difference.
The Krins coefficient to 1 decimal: 0.7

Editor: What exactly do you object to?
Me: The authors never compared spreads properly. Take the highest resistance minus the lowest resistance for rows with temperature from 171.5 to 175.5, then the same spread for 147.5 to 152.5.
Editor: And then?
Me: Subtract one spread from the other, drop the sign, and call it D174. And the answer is 2.9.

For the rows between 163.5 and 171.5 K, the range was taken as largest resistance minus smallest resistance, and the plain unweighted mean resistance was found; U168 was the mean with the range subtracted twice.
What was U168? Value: 38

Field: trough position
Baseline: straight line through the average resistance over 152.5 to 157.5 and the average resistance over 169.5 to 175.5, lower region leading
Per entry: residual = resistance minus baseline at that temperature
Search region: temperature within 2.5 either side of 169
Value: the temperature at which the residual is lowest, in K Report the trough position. 171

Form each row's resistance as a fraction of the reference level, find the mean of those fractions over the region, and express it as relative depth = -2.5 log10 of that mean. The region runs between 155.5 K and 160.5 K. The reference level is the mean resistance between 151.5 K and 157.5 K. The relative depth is 0.00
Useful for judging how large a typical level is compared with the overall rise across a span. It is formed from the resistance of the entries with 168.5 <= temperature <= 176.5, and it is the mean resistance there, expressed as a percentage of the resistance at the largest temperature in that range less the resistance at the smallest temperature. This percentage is -1583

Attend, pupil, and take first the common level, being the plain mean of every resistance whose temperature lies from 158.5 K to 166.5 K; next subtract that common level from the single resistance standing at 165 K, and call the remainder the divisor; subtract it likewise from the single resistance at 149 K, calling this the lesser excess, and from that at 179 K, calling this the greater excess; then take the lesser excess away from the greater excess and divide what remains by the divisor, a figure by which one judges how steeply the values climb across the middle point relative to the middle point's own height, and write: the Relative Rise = 16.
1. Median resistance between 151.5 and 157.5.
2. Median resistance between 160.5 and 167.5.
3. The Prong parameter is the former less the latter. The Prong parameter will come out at 1.5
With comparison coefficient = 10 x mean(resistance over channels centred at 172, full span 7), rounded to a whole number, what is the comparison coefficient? 510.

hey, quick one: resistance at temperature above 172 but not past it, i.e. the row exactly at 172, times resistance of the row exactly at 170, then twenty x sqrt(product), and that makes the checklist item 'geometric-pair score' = 1053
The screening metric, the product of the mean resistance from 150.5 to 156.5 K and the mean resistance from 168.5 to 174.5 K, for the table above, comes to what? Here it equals 2683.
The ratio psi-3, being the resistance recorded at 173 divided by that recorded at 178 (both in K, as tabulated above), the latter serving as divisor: 1.10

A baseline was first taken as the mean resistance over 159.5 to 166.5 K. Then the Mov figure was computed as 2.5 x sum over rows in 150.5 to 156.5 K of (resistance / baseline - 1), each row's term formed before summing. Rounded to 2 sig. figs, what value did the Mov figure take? 0.40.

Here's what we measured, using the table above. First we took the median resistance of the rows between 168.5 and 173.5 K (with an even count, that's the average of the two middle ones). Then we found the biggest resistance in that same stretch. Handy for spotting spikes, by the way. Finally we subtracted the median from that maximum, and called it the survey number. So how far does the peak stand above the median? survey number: 2.4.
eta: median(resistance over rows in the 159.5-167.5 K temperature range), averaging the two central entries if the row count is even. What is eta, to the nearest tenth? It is 51.1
